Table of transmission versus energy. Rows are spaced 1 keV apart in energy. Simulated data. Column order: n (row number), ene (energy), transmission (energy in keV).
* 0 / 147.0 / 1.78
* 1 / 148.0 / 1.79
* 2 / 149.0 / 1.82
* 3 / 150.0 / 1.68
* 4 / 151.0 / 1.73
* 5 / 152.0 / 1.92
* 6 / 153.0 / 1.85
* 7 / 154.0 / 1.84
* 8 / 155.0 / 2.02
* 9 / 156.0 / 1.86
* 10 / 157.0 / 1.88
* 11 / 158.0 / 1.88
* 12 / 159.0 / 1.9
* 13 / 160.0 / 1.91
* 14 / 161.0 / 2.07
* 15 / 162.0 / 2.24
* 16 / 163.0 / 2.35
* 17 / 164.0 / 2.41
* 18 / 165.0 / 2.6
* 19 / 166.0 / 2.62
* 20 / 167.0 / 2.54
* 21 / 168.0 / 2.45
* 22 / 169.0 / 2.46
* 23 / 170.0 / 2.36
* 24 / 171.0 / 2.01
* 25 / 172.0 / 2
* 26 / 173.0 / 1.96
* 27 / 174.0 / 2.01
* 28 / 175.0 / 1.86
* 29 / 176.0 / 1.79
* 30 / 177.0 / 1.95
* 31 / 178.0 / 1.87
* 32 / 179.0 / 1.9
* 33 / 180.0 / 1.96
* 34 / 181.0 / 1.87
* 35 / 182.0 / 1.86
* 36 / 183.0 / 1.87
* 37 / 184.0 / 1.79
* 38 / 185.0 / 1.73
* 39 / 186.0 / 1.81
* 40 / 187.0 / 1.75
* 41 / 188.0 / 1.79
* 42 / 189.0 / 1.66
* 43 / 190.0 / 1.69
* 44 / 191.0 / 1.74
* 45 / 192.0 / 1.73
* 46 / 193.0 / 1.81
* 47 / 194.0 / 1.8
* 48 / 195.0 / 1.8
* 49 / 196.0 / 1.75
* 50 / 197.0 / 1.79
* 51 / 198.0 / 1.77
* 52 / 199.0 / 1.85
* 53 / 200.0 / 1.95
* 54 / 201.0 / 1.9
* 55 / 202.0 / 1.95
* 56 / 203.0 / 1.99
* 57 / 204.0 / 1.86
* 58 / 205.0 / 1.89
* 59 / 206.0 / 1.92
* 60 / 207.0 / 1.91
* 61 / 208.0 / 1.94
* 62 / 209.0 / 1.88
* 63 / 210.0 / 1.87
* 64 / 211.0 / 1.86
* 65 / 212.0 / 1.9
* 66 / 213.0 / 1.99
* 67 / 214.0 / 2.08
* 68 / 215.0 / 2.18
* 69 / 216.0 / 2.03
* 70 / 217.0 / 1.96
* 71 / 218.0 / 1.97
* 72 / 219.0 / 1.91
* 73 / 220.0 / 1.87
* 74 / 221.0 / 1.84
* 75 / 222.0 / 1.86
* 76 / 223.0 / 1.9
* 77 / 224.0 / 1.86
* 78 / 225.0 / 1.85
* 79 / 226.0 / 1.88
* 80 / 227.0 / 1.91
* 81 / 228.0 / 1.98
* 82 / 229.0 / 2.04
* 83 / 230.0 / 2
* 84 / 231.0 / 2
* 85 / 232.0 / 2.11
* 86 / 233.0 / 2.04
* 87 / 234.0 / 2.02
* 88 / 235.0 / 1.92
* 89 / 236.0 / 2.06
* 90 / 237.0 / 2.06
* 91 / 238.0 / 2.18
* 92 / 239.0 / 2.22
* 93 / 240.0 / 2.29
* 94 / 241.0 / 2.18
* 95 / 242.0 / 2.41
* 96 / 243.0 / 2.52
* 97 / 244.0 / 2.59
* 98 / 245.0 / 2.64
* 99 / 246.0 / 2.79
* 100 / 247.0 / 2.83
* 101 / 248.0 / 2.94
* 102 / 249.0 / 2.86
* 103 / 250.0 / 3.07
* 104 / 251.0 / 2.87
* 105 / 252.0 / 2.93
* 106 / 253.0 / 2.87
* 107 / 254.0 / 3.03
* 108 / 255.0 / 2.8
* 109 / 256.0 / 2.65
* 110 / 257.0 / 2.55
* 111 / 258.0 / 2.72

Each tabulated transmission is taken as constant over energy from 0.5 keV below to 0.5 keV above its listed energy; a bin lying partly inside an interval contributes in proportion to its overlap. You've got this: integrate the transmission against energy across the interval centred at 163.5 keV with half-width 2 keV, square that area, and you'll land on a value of 92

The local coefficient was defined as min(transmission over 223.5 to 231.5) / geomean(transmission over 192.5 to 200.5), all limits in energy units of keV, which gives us 1.02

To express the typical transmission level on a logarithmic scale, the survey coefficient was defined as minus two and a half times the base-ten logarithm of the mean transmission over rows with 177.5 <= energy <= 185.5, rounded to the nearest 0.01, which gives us -0.67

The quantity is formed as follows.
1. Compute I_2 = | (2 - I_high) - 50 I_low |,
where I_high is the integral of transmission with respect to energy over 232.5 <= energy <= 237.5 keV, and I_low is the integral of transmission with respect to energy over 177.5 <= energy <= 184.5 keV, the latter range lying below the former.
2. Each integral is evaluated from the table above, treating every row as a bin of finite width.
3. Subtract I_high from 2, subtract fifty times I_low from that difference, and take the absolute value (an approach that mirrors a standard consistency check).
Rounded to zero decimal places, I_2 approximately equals 664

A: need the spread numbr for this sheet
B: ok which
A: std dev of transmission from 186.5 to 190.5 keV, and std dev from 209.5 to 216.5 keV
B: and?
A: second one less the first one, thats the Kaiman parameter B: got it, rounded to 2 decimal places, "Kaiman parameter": 0.06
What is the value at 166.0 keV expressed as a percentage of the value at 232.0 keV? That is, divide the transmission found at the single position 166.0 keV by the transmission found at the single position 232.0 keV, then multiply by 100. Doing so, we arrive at 124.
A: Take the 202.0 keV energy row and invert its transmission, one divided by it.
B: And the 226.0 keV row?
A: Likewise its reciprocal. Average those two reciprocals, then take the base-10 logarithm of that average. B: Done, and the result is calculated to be -0.282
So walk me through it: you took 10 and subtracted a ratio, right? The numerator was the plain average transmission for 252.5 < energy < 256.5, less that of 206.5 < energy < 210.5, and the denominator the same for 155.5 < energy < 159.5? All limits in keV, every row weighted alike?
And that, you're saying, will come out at 9.5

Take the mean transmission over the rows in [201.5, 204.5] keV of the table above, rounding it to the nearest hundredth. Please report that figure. 1.93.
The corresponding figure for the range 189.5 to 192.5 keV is 1.72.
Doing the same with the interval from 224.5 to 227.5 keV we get 1.88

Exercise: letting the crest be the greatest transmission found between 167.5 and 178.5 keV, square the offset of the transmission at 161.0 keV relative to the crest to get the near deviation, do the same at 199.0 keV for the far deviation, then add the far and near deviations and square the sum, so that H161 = 0.27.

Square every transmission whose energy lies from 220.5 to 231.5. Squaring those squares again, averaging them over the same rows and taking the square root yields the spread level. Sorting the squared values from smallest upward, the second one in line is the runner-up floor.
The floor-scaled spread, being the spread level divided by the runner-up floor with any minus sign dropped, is 1.08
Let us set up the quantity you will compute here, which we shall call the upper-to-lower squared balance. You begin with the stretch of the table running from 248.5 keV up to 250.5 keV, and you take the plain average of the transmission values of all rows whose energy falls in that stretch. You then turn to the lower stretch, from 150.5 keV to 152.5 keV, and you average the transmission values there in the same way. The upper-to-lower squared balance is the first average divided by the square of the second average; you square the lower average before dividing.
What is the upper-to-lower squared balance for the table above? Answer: 0.89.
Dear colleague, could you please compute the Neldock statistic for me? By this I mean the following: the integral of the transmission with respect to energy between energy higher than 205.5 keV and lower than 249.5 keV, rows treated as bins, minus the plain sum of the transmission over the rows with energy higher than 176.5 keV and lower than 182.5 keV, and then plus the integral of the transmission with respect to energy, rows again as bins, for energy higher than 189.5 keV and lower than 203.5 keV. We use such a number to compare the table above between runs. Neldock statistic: 107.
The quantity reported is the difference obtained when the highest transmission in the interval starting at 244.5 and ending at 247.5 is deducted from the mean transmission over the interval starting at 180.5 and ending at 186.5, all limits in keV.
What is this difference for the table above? -1.0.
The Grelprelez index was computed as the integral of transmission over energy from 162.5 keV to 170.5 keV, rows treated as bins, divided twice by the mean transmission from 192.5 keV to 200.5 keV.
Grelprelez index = 6.0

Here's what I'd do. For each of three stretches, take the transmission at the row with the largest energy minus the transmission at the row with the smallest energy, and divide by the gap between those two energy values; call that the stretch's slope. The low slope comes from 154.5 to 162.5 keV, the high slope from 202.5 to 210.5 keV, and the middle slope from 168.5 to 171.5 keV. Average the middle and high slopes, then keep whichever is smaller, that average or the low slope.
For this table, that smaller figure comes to -0.12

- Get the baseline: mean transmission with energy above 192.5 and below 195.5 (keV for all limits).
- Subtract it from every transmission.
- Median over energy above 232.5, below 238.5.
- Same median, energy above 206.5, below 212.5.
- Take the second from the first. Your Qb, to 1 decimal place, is 0.2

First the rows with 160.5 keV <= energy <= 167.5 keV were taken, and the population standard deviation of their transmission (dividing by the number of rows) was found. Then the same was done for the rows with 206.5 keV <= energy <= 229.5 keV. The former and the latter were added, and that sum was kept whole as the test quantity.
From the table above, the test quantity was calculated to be 0.27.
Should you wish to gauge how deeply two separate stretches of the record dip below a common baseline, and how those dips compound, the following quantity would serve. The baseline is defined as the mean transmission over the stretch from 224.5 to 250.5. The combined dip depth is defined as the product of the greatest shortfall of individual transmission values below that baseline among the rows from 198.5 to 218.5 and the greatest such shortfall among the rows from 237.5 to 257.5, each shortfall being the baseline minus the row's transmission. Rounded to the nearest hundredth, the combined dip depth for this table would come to 0.05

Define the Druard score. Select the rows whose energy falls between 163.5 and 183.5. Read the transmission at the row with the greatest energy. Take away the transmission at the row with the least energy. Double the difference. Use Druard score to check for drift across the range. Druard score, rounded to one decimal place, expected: -1.1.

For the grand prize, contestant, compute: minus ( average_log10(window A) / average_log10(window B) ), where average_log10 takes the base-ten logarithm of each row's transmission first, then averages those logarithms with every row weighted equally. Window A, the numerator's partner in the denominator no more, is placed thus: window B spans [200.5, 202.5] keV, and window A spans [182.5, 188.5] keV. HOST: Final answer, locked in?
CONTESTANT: -0.89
